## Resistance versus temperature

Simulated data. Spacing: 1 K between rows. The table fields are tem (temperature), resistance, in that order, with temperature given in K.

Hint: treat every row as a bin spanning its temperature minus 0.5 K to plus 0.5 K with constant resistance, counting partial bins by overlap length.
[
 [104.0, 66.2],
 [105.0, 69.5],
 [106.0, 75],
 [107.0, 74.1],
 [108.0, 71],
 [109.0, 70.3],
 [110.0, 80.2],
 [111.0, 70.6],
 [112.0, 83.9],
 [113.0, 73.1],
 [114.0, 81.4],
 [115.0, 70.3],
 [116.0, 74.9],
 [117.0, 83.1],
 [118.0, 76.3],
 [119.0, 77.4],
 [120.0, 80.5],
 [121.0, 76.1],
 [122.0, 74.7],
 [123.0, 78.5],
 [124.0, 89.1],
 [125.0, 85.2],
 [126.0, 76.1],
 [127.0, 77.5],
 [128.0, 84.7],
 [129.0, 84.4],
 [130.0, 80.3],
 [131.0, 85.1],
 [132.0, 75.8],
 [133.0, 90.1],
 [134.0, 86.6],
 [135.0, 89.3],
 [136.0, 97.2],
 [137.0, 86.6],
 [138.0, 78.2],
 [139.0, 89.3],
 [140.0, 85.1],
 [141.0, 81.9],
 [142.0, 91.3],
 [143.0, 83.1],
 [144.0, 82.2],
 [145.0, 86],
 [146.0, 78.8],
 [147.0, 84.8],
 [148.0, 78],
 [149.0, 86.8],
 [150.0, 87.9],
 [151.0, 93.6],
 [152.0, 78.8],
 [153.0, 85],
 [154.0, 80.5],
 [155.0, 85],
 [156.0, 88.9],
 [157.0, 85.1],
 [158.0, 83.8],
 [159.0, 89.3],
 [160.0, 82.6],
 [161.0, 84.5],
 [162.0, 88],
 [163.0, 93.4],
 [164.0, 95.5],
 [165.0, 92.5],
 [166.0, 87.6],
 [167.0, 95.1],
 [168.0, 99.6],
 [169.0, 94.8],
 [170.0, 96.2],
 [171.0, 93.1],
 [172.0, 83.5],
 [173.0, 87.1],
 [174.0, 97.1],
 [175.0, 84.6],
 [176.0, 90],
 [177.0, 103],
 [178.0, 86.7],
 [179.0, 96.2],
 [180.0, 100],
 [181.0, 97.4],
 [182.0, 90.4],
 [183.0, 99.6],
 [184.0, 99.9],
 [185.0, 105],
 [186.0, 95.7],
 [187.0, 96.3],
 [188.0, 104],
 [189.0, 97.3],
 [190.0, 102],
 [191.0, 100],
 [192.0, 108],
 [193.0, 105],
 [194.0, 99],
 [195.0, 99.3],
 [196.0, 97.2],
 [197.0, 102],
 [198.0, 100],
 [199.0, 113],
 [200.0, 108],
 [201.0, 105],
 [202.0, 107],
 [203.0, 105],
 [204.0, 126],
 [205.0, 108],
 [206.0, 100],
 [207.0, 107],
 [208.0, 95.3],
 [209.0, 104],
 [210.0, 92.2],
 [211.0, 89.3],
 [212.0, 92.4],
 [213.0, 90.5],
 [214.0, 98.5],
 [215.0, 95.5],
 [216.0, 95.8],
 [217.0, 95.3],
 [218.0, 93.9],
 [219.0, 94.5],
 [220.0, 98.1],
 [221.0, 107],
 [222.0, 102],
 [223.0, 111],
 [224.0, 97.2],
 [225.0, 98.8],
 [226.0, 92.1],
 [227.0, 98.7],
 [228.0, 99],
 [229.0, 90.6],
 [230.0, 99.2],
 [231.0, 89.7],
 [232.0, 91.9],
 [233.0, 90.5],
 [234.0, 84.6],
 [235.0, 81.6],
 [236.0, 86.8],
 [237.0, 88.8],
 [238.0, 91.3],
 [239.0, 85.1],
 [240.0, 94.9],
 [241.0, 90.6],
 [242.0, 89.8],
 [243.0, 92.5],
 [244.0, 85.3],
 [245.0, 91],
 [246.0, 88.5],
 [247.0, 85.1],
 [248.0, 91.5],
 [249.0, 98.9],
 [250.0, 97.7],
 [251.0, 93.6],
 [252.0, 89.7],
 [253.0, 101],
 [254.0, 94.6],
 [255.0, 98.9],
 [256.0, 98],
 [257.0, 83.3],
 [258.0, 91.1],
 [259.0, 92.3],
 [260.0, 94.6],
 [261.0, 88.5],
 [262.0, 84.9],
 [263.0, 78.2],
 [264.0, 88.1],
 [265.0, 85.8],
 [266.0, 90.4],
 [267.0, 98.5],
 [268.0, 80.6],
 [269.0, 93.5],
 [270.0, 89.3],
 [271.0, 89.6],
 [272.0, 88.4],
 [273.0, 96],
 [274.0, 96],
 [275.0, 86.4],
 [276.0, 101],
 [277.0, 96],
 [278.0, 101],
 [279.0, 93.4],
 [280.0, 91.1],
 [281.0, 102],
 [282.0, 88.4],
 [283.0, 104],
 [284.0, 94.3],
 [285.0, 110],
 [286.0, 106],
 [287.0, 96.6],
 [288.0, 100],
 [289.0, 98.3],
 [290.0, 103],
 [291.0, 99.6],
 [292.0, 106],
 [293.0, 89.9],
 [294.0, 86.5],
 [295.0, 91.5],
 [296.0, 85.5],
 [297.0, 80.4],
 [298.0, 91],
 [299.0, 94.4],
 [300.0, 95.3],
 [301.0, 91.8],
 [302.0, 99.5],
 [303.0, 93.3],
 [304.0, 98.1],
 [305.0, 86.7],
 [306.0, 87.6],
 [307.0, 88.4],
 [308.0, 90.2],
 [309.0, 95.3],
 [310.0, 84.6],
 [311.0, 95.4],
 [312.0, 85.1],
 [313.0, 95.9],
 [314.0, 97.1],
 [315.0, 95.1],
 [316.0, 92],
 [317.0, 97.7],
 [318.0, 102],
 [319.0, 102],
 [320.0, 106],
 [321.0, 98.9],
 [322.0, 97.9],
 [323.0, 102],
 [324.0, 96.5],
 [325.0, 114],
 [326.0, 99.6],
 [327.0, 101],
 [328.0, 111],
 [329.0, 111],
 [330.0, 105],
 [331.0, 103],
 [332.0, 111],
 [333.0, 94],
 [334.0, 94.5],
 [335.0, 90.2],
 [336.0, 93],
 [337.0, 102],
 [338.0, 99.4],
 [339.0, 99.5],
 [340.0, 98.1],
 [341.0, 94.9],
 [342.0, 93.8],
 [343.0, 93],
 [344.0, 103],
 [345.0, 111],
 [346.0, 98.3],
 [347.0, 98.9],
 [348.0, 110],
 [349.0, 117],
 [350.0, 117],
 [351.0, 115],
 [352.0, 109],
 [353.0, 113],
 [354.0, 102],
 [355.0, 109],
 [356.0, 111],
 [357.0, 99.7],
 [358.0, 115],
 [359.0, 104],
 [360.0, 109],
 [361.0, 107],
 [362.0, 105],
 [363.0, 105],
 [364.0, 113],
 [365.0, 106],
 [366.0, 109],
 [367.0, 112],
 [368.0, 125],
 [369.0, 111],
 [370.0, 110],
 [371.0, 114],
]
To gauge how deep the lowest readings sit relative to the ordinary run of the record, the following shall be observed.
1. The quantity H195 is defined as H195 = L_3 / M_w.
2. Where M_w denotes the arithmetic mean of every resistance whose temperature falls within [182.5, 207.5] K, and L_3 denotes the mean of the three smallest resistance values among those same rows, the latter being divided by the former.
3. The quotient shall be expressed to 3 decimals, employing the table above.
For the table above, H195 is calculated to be 0.931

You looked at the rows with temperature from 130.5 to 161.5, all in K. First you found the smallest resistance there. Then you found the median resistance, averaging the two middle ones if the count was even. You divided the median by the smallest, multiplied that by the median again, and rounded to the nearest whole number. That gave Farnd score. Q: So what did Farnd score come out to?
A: 96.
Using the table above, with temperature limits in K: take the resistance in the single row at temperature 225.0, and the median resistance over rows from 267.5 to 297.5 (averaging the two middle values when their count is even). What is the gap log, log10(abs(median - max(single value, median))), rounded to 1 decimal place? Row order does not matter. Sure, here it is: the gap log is 0.6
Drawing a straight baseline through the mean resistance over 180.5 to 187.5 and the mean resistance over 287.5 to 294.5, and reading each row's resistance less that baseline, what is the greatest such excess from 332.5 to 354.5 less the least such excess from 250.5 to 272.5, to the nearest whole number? 39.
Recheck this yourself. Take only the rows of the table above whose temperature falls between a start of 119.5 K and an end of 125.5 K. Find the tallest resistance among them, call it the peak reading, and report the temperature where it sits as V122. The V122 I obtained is 124.0 K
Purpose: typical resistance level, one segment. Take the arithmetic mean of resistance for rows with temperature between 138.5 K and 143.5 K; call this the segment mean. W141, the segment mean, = 86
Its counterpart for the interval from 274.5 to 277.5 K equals 94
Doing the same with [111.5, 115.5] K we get 77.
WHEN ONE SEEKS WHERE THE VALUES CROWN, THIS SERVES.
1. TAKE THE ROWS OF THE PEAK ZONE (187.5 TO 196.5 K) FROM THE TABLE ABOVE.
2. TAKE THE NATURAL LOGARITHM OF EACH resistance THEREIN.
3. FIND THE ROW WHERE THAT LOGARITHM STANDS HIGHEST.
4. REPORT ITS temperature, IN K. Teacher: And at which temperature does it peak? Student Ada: 192.0 K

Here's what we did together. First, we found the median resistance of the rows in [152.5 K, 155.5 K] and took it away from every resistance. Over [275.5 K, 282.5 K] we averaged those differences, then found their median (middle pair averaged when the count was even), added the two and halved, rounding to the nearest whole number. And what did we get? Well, 11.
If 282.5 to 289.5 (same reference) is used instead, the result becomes 16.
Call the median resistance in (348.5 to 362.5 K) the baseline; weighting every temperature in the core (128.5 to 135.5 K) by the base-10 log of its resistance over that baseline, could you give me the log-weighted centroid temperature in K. 131.8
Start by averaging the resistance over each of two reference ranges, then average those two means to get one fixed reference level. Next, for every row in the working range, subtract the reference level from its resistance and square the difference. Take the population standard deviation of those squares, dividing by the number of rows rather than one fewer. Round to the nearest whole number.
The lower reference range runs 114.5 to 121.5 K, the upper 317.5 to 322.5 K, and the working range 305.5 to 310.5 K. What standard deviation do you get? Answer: 15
